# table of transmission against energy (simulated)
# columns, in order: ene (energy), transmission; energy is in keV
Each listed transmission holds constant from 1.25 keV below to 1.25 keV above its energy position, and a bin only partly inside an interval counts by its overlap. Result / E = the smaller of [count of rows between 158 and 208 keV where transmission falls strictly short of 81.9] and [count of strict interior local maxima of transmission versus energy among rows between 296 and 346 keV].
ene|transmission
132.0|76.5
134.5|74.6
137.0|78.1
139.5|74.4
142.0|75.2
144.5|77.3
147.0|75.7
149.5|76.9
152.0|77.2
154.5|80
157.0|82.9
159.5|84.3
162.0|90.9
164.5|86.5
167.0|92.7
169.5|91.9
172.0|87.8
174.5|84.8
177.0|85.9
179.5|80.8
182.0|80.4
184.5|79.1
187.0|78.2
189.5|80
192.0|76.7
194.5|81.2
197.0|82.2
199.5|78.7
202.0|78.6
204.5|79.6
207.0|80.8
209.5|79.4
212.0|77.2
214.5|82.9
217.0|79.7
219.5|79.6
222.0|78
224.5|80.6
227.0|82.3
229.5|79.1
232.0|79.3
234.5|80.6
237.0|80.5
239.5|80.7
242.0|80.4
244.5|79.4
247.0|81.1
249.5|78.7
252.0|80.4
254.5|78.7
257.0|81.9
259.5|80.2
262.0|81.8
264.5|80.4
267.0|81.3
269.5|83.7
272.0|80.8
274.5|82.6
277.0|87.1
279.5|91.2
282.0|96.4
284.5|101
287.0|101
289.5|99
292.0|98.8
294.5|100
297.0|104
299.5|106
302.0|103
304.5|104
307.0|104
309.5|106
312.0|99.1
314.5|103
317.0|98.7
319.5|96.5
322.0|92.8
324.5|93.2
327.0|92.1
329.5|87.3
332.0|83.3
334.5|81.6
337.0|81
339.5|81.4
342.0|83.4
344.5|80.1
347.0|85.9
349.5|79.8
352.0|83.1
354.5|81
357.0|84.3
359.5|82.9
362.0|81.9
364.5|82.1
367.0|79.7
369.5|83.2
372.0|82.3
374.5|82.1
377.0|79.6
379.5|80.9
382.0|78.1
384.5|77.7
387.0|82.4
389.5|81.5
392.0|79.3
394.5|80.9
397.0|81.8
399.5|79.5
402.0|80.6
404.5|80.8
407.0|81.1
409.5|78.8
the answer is 5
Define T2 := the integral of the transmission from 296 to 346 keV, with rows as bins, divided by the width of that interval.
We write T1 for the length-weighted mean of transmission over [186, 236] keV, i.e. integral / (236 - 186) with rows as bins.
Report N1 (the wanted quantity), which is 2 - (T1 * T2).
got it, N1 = -7489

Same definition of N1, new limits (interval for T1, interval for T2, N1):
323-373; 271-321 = -8198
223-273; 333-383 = -6585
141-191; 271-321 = -8090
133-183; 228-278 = -6624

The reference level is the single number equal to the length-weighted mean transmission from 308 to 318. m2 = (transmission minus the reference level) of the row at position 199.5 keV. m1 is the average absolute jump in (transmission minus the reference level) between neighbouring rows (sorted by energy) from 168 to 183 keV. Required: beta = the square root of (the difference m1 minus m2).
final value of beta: 5.09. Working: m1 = 3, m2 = -23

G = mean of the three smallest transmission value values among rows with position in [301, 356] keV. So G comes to 80.3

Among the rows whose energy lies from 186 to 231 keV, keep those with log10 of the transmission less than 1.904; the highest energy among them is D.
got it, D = 229.5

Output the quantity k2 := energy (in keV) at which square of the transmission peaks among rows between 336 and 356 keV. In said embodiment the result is 347.0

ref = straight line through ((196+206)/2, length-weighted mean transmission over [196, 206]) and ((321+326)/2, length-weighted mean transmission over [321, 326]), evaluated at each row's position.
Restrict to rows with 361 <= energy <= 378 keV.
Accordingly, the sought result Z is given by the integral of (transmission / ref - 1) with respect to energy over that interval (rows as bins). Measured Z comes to -2.8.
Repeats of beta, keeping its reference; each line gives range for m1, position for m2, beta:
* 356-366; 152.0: 5.05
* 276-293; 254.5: 5.08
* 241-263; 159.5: 4.41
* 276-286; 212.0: 5.41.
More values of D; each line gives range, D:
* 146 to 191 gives 189.5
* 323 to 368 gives 367.0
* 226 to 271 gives 254.5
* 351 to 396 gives 392.0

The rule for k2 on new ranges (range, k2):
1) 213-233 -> 214.5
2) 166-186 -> 167.0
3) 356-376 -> 357.0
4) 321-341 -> 324.5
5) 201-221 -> 214.5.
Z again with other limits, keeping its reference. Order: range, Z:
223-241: -0.6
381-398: -3.4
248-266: -1.1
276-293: 1.5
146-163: 1.4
